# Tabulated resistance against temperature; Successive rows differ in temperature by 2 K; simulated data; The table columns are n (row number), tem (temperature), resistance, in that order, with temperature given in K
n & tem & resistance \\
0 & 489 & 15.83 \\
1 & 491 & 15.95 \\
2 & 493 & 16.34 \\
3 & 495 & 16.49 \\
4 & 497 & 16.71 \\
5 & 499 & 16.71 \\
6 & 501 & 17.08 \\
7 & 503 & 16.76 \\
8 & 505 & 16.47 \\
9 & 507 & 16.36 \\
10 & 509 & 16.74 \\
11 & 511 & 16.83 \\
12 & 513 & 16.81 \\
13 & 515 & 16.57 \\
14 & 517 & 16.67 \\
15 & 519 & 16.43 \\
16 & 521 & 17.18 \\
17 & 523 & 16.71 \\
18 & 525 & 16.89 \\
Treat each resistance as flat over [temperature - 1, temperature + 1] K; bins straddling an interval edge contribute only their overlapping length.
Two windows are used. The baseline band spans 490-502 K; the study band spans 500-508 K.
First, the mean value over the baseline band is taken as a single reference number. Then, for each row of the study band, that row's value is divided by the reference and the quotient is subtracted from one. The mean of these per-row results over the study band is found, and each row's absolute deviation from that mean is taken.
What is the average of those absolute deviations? 0.0153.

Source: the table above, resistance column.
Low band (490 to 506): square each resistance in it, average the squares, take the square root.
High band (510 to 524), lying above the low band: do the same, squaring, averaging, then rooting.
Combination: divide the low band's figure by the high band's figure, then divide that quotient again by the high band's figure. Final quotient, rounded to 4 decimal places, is 0.0591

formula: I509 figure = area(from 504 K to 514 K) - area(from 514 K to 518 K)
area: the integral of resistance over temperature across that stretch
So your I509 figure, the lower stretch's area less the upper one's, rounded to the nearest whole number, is 100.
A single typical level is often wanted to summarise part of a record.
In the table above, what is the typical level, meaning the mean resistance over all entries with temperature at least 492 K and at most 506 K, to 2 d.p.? 16.65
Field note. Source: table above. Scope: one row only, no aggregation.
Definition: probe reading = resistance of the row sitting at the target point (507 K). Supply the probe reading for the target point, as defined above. 16.36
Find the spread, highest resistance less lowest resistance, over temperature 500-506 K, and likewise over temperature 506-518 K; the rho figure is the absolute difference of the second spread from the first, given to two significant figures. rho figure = 0.14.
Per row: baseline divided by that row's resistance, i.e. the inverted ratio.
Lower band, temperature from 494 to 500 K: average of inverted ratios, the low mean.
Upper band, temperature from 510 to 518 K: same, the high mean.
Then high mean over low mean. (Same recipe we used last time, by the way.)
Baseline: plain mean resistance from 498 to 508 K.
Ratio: 1.00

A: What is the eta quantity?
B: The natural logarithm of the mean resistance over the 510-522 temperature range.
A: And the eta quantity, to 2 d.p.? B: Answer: 2.82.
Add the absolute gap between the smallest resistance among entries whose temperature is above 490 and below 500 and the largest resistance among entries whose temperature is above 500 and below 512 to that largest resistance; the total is 18.2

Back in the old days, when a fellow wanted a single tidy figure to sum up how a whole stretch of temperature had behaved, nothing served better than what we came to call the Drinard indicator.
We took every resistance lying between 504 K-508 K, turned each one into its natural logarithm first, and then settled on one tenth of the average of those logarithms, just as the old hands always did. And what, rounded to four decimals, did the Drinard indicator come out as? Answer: 0.2798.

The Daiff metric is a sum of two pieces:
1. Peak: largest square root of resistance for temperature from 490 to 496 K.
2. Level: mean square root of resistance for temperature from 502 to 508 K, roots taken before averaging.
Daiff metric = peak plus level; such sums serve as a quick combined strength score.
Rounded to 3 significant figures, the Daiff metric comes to 8.13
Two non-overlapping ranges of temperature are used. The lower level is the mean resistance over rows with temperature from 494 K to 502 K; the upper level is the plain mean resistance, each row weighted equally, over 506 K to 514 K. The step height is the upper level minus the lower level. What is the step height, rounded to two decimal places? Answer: -0.06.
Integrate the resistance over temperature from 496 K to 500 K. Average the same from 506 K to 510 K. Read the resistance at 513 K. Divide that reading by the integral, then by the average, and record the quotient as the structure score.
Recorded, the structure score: 0.0152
